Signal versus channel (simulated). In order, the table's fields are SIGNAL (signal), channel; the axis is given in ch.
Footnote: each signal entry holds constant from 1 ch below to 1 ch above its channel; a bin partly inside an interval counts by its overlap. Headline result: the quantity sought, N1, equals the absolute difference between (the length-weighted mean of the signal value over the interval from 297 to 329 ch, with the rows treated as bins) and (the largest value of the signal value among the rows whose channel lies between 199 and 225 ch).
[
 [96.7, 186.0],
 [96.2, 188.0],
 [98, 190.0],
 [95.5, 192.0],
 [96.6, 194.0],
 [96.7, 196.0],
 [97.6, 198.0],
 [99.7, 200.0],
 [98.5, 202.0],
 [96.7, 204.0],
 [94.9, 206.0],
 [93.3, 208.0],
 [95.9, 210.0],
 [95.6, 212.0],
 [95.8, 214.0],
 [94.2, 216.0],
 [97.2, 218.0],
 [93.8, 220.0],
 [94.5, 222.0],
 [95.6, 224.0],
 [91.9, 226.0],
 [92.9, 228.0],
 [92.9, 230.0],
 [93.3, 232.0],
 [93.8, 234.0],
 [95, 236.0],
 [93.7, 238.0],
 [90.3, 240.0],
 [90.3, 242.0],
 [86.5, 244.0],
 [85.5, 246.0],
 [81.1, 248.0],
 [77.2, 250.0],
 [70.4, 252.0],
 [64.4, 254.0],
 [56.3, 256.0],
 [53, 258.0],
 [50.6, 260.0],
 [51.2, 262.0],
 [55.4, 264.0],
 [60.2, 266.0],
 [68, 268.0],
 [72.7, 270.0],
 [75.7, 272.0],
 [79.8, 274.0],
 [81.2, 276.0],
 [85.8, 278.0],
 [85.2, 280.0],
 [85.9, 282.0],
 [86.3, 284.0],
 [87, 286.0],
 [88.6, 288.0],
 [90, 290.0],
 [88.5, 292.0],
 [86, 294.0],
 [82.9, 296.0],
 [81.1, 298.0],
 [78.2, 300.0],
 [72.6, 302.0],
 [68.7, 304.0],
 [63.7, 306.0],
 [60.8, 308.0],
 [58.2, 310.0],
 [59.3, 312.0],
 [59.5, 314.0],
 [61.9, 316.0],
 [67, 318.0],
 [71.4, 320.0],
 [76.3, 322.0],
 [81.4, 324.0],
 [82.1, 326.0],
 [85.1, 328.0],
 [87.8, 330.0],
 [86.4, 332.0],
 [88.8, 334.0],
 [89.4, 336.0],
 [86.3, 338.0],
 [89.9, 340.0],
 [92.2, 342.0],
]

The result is 29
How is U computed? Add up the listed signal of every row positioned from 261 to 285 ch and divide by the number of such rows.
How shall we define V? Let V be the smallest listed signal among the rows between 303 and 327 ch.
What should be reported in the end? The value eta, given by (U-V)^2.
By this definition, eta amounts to 248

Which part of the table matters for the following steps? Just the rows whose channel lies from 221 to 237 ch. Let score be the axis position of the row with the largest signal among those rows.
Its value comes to 224.0 ch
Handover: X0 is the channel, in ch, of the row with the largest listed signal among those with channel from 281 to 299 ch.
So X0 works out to 290.0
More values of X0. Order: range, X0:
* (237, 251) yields 238.0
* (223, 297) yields 224.0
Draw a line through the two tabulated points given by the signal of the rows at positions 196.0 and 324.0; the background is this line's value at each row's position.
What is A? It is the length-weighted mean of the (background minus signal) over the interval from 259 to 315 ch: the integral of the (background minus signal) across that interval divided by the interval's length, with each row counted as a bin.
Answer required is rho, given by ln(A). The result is 2.50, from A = 12.1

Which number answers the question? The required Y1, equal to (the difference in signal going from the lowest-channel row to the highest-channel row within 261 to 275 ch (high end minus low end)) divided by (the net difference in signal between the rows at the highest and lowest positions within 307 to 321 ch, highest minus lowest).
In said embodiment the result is 3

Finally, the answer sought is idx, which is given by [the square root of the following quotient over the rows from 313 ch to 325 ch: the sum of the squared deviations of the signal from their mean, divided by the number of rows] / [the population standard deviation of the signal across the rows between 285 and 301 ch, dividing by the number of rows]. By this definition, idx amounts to 2.0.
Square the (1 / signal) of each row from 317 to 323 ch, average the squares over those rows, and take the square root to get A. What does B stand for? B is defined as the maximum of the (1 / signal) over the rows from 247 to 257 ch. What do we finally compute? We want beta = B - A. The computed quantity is 0.0037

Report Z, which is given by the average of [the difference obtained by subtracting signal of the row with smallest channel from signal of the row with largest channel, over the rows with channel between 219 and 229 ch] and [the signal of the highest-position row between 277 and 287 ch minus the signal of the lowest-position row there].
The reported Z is 0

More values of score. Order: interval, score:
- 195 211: 200.0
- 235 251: 236.0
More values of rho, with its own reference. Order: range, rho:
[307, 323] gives 2.90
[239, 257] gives 2.52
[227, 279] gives 2.57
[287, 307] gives 1.53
